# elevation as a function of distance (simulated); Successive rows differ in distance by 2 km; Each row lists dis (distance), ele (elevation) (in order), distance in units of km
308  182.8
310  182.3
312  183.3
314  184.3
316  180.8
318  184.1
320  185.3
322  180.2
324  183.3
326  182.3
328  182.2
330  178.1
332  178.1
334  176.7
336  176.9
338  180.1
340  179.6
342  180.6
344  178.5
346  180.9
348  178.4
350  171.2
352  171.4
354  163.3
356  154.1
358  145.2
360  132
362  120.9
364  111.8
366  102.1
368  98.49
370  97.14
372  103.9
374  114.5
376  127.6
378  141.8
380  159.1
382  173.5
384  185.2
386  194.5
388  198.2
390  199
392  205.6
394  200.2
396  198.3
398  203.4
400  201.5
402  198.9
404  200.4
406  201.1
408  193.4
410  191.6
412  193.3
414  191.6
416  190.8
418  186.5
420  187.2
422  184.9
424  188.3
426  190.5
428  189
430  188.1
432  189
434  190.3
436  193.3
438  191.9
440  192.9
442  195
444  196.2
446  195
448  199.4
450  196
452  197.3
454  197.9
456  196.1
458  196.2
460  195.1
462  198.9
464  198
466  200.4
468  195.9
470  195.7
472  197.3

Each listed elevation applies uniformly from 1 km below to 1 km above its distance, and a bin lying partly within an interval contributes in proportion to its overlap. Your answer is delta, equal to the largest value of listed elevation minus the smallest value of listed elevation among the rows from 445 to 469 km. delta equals 5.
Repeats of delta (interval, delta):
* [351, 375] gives 74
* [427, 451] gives 11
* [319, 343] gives 9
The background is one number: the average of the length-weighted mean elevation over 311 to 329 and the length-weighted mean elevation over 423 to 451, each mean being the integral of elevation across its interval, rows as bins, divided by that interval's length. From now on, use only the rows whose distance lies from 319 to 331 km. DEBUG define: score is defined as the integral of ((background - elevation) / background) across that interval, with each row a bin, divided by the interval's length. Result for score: 0.03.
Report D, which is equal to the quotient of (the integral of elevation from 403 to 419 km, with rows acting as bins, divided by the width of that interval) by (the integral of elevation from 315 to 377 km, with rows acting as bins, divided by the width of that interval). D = 1.2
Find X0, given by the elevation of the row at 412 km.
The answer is 193.3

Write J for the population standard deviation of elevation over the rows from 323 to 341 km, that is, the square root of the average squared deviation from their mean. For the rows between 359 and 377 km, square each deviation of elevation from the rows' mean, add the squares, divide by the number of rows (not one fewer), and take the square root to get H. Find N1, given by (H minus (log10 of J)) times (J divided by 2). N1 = 13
